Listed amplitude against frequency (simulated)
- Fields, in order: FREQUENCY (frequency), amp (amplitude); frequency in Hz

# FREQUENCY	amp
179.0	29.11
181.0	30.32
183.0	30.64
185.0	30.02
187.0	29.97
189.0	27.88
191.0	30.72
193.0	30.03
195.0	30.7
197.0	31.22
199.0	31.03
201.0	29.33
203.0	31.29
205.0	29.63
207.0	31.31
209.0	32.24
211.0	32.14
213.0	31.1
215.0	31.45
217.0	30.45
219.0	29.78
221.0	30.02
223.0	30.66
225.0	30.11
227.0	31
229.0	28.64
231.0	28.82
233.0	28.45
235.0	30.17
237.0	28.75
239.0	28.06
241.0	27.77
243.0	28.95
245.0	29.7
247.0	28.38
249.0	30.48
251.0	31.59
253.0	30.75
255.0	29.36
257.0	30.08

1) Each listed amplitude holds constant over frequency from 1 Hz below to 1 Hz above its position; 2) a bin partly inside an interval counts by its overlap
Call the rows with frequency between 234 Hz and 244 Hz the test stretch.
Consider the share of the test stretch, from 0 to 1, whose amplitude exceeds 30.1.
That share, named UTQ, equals 0.20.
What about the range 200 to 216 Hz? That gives 0.75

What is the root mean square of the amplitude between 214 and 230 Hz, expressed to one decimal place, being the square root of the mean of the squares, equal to 30.3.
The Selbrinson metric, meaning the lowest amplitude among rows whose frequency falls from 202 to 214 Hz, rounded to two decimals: 29.63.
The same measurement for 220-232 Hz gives 28.64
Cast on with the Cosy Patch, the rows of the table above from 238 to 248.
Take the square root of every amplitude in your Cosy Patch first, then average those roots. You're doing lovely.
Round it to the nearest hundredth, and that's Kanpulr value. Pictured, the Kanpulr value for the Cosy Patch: 5.34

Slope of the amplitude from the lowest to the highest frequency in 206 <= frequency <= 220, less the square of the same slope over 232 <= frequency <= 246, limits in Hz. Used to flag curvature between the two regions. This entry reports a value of -0.14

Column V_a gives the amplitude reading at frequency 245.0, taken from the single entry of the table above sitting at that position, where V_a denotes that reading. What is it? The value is 29.7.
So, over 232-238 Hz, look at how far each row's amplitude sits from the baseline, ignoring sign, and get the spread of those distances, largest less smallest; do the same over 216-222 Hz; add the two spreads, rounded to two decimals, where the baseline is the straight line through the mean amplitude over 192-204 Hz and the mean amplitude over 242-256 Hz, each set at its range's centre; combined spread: 1.98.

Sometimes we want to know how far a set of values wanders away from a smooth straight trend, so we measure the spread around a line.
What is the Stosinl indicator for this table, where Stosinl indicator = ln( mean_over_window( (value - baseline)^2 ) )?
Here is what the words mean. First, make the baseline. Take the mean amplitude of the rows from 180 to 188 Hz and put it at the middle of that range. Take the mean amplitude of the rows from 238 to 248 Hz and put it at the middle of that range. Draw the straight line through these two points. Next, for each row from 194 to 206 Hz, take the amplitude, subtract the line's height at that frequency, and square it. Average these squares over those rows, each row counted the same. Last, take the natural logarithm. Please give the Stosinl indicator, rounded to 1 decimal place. 0.1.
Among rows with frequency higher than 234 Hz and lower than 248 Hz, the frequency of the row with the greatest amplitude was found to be 235.0 Hz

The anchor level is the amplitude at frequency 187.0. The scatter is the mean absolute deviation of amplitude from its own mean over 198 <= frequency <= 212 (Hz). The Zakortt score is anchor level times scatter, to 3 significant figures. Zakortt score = 26.0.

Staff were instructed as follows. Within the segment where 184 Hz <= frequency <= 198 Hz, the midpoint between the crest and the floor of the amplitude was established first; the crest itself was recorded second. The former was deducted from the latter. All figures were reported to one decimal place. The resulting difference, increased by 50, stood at 51.7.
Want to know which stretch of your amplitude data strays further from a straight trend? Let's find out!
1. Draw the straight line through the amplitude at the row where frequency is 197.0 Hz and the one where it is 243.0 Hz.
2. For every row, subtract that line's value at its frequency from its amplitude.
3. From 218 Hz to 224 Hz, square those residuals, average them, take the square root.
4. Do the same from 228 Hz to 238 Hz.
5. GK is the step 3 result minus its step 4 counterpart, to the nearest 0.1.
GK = -0.4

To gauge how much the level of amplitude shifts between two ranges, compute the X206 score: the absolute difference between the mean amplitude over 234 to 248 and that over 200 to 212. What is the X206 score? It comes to 2.2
